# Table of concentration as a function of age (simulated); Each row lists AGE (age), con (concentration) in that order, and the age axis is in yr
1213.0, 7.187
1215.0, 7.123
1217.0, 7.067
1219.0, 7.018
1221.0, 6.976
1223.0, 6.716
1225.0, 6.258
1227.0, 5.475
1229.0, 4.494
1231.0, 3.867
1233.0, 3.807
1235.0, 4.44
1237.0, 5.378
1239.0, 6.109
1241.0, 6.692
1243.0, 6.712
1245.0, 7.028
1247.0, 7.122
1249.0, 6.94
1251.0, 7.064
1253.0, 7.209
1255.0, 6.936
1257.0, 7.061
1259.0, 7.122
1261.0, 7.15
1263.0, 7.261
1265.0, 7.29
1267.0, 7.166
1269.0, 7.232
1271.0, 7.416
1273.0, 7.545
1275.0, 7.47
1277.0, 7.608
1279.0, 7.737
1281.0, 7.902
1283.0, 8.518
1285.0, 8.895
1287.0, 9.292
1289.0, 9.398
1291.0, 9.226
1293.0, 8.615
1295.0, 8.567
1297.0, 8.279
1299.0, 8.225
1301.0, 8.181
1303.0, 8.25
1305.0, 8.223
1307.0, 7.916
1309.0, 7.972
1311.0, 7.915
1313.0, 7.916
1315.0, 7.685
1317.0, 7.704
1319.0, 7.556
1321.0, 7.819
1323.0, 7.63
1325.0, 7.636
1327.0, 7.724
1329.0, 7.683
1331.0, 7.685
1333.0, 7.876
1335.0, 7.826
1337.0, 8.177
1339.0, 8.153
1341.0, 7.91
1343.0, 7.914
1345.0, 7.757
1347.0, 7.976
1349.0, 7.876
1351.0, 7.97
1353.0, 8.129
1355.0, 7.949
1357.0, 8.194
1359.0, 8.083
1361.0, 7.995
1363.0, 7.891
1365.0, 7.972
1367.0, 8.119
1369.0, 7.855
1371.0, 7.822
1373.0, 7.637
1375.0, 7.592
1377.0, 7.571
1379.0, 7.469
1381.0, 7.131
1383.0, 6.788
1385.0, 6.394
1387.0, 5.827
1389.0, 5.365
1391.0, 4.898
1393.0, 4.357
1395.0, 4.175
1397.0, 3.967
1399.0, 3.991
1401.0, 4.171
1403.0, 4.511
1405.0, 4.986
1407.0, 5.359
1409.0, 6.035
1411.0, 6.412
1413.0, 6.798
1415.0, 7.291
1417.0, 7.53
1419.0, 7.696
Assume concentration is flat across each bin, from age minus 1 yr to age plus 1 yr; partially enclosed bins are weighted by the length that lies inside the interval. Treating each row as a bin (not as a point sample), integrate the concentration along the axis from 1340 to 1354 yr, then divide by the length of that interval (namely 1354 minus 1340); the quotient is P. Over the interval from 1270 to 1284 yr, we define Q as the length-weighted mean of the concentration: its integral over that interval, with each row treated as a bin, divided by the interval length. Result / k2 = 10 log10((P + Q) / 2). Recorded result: 8.9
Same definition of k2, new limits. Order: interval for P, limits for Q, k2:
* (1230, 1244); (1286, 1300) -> 8.5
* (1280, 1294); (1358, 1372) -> 9.2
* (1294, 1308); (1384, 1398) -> 8.2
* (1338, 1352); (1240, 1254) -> 8.7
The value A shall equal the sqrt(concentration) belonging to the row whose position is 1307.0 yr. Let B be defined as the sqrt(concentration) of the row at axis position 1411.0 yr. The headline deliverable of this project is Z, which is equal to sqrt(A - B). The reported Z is 0.53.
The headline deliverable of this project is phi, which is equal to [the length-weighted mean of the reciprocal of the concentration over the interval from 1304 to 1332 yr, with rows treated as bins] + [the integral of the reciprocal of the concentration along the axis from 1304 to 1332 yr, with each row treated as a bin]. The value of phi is 3.72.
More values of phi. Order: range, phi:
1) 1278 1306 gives 3.41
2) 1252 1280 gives 3.98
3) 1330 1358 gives 3.65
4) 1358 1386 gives 3.84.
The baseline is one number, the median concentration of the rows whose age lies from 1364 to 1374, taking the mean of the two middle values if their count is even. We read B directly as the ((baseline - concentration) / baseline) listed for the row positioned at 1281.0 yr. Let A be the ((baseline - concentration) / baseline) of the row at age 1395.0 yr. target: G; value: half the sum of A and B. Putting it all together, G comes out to 0.23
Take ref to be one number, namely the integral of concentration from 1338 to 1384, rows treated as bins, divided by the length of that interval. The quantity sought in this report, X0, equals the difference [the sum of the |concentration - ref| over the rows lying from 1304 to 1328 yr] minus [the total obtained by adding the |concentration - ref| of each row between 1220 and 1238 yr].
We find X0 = -21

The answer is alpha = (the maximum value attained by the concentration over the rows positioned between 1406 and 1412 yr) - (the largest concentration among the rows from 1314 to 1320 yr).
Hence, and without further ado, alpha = -1.29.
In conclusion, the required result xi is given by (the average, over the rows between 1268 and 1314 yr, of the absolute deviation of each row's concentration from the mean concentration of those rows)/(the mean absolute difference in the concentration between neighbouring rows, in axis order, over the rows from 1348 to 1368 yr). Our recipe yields 3.5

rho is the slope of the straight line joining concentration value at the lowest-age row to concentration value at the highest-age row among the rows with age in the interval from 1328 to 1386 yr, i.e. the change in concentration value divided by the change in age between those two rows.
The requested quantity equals -0.023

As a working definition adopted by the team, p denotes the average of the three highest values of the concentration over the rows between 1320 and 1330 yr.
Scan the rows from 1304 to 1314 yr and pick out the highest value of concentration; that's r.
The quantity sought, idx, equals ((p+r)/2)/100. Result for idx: 0.080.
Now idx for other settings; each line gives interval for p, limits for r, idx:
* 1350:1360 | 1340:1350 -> 0.081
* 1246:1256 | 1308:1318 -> 0.076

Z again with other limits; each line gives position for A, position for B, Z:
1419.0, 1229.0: 0.81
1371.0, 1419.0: 0.15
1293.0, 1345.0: 0.39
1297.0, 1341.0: 0.25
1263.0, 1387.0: 0.53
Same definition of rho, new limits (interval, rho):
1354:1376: -0.018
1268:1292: 0.091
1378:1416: -0.005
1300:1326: -0.023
